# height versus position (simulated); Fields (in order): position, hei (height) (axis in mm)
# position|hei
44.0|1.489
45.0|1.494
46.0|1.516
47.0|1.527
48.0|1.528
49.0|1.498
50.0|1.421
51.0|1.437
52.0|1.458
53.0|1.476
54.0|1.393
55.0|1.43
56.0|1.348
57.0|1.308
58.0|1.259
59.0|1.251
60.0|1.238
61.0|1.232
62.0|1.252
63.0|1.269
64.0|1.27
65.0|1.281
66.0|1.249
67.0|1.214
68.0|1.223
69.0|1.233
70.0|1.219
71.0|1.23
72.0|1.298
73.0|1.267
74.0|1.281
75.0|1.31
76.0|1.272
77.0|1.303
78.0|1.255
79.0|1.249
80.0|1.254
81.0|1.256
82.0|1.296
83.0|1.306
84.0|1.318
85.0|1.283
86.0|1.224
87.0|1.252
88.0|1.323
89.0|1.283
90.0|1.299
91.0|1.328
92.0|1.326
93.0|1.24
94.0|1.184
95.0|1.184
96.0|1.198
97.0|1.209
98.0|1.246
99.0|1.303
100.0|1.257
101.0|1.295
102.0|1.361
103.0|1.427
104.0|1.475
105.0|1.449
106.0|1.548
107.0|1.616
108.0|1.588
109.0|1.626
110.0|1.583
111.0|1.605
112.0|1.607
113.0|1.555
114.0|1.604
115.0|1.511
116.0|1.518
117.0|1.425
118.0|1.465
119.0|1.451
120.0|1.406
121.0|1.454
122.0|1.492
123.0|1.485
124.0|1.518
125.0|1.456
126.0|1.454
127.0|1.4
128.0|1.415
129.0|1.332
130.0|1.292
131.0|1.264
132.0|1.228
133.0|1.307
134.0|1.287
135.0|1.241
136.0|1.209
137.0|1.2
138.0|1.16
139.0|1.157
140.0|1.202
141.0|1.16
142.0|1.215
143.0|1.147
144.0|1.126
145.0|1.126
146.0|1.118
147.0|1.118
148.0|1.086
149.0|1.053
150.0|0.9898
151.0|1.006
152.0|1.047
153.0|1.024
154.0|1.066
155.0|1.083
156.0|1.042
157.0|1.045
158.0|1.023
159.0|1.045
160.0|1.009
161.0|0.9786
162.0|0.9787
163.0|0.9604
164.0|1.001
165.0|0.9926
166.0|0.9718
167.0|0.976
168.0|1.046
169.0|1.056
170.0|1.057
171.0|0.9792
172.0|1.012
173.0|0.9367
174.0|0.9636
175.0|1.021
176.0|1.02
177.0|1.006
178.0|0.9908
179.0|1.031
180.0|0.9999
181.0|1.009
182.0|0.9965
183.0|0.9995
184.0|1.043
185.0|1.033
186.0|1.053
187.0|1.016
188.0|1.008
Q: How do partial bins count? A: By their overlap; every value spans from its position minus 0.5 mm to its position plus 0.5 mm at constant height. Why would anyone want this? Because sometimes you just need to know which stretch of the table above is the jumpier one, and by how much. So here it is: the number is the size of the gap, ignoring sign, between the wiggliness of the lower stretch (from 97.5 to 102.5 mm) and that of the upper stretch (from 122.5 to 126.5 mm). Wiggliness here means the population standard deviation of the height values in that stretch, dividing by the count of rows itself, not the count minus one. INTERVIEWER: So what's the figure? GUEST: 0.015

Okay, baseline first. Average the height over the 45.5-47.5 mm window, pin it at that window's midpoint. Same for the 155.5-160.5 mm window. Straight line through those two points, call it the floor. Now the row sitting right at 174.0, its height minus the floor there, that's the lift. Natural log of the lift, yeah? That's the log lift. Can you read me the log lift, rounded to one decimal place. -7.0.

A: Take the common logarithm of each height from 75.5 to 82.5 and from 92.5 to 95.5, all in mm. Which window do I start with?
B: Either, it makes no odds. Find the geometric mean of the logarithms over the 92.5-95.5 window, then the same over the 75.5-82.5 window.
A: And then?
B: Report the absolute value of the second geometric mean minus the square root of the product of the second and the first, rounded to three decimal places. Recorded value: 0.013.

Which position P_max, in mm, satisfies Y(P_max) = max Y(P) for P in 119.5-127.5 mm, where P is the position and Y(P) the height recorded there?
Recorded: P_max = 124.0 mm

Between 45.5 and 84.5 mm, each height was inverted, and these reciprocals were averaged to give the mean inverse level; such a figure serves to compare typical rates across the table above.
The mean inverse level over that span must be 0.76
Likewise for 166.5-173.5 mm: 0.99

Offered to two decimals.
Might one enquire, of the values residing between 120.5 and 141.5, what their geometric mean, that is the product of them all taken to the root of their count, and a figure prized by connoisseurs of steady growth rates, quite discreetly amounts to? 1.31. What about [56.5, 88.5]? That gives 1.26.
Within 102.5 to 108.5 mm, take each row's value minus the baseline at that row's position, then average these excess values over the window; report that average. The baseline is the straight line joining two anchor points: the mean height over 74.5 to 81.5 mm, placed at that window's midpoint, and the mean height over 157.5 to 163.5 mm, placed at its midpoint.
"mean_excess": 0.34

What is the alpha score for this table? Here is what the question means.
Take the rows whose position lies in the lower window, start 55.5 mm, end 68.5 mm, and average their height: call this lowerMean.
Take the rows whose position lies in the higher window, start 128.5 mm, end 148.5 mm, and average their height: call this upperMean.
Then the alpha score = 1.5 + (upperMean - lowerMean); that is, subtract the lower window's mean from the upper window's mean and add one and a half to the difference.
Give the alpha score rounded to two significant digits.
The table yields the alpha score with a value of 1.4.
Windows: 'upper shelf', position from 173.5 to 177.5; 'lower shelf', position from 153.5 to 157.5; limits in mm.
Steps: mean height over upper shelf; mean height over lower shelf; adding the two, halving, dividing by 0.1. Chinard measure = 10.3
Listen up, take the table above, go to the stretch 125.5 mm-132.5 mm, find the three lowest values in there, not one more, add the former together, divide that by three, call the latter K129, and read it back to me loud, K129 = 1.26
